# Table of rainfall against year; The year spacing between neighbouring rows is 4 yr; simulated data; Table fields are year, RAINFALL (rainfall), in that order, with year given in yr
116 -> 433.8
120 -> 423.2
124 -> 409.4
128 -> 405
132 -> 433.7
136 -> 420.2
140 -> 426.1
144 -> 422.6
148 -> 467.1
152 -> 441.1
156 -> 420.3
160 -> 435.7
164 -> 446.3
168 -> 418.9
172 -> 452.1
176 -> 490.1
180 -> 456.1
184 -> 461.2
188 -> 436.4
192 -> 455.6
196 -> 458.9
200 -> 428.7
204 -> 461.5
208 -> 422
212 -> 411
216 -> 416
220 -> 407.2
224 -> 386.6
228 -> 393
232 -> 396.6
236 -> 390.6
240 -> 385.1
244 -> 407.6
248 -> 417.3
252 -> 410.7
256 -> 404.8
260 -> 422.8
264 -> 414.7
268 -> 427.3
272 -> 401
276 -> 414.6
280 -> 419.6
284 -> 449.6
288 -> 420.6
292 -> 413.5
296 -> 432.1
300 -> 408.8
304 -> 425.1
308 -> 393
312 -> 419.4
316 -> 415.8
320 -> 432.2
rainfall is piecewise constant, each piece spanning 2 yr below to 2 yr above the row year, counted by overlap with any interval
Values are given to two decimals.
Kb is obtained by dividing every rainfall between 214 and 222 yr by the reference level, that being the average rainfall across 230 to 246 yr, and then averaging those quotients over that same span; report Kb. 1.04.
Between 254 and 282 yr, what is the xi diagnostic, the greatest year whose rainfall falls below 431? 280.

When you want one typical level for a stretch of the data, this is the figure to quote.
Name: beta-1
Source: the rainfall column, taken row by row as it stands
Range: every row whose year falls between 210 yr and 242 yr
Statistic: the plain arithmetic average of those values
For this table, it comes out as 398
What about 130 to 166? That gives 435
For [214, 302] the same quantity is 411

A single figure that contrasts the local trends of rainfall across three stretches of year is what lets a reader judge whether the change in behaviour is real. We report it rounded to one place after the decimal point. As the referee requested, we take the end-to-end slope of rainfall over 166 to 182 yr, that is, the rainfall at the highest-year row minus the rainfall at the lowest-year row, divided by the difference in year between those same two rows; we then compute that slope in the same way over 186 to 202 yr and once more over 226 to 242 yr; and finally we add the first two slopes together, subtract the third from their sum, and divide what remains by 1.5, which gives 2.1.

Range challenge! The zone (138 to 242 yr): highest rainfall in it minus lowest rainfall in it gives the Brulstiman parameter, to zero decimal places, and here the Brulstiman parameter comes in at 105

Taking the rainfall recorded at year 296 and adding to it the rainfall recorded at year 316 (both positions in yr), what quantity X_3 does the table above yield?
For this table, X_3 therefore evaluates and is 848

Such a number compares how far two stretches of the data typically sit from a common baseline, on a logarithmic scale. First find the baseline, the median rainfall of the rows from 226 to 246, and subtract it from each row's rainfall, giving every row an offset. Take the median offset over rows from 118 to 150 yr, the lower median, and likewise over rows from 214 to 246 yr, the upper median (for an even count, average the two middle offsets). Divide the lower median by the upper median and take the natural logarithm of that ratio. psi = 2.8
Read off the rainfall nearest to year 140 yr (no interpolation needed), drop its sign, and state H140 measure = 426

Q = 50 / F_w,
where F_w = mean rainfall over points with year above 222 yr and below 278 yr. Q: 0.123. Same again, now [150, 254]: 0.117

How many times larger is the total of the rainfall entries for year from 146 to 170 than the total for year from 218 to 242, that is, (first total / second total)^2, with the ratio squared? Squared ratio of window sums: 1.24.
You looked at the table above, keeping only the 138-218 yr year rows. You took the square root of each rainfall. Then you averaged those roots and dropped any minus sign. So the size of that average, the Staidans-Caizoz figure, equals 21.0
